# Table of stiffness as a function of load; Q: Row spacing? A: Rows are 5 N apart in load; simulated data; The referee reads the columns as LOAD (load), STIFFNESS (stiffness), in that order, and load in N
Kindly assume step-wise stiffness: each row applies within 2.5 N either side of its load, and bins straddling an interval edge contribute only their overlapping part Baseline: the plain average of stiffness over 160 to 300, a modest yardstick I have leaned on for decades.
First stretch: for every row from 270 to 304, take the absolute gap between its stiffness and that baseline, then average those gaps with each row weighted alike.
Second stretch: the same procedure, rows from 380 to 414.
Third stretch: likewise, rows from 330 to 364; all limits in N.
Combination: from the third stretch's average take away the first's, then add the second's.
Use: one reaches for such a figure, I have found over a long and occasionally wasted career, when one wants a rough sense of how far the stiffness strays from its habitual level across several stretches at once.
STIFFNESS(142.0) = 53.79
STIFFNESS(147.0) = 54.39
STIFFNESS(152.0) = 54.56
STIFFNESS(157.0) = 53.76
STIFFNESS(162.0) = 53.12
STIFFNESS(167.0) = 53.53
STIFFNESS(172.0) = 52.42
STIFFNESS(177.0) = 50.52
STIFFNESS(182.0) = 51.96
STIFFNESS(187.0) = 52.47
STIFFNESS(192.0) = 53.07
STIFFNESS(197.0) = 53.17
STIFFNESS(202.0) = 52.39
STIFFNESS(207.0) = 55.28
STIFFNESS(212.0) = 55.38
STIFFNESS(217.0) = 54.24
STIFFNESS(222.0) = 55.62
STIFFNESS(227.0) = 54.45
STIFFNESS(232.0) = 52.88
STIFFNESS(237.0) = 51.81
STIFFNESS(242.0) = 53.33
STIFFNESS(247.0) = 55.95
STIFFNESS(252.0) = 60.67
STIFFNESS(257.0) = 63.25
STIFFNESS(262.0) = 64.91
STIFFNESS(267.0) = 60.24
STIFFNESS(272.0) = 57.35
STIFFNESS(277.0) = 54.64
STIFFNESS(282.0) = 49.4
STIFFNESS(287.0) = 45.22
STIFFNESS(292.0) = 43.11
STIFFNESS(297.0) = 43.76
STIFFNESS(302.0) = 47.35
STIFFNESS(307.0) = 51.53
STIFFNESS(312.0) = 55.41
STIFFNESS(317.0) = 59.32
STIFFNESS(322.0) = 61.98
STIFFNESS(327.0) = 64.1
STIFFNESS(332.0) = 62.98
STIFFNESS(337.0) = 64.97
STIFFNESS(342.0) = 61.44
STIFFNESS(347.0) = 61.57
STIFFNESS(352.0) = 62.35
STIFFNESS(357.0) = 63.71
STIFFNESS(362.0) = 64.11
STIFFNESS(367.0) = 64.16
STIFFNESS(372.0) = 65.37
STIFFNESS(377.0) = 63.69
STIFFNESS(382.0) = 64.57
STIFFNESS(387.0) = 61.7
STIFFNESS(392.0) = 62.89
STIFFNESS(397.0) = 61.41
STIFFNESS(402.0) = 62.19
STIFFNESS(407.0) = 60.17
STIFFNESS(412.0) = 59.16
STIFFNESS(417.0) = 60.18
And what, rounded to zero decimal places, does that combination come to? 11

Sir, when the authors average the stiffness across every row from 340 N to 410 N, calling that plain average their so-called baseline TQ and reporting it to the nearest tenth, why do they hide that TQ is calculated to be 62.8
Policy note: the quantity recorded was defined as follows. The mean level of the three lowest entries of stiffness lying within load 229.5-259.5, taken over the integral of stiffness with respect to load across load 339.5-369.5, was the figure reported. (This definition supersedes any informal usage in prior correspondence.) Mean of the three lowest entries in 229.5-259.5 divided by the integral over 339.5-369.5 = 0.0279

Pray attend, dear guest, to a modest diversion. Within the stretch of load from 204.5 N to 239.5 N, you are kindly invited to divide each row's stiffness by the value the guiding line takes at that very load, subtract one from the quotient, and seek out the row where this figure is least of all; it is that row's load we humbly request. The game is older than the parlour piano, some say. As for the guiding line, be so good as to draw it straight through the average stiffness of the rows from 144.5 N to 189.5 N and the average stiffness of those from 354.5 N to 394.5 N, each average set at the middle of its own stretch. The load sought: 237.0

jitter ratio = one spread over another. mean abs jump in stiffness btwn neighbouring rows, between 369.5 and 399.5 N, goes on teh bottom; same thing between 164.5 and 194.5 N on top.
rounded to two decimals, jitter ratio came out 0.69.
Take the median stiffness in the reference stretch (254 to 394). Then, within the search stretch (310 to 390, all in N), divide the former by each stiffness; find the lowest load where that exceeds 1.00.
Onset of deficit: 312.0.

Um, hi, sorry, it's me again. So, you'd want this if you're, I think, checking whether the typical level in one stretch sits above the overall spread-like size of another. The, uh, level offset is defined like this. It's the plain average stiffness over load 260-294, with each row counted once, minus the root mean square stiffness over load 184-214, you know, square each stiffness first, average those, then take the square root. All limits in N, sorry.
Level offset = -0.1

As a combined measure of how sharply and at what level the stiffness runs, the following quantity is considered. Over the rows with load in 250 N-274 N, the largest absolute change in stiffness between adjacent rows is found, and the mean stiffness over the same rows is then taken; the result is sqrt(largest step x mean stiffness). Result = 17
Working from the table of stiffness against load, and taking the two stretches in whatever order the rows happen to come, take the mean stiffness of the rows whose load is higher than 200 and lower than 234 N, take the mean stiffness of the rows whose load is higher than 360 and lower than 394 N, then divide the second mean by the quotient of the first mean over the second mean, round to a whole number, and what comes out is 75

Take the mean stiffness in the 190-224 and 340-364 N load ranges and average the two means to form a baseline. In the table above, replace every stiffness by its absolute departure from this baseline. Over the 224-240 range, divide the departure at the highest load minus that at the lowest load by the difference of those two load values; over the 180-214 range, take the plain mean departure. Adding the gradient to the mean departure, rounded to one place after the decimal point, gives 5.3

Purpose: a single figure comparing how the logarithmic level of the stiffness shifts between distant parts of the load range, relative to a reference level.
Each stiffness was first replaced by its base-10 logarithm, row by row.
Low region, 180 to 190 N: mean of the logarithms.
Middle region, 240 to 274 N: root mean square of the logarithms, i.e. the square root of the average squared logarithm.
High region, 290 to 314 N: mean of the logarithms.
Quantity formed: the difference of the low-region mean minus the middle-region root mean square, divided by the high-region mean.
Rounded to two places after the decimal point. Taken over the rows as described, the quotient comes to -0.03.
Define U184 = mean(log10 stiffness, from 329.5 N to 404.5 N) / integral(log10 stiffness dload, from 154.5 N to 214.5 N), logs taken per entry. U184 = 0.017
